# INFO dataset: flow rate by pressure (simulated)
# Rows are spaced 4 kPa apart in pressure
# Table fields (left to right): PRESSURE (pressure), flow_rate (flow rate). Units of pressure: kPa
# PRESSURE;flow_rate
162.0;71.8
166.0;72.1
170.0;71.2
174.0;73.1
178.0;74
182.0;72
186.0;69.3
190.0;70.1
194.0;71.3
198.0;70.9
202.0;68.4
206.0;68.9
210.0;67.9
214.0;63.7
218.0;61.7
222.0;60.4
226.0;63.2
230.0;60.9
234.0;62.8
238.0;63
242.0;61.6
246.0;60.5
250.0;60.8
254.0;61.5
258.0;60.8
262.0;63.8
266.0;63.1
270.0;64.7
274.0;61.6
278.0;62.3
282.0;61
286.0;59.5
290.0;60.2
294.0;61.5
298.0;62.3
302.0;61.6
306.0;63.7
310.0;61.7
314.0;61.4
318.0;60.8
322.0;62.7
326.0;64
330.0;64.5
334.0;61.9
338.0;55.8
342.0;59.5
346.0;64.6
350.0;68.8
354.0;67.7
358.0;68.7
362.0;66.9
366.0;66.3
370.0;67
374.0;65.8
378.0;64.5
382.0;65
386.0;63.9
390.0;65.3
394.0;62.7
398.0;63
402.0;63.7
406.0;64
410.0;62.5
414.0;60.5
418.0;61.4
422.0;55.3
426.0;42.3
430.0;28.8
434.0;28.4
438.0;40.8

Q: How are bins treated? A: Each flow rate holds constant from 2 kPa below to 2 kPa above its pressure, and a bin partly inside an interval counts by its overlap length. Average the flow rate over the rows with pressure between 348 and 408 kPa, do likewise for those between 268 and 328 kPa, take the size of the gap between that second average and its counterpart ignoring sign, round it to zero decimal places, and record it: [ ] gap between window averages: 4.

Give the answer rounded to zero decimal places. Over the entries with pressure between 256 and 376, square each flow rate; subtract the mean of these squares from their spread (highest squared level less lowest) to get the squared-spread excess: -2375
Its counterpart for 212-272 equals -3329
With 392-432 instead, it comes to -40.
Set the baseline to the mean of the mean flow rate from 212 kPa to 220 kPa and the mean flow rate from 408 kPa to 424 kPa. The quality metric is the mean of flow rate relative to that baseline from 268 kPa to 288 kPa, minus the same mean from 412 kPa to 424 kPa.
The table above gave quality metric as 3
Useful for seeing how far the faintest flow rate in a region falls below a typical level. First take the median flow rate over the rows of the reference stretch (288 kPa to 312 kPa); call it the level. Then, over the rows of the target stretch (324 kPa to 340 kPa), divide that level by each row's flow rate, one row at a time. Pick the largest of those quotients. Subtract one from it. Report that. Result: 0.105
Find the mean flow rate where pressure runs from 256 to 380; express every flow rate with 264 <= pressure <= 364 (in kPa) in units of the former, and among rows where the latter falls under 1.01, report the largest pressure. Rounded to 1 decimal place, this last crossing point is 342.0 kPa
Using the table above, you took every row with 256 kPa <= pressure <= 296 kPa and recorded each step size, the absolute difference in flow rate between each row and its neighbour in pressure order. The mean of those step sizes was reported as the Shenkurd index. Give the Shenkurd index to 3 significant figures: 1.54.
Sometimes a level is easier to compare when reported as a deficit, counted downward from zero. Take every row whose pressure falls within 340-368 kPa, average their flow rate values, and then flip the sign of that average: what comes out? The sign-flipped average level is -66.1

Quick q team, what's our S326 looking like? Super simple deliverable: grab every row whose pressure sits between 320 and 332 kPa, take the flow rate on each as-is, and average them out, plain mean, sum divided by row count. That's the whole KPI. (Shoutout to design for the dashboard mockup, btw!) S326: 64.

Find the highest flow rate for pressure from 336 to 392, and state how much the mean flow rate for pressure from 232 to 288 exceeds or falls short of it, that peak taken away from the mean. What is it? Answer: -7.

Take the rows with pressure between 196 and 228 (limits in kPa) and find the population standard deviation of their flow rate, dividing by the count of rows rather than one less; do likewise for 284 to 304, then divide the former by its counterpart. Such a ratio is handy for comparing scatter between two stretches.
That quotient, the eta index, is 4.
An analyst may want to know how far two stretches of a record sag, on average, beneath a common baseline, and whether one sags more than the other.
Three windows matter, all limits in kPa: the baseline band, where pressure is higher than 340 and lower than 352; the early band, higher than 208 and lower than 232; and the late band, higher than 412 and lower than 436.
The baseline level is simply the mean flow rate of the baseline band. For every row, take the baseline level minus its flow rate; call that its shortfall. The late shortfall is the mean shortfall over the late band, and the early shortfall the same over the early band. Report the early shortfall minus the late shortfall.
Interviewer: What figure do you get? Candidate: -17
